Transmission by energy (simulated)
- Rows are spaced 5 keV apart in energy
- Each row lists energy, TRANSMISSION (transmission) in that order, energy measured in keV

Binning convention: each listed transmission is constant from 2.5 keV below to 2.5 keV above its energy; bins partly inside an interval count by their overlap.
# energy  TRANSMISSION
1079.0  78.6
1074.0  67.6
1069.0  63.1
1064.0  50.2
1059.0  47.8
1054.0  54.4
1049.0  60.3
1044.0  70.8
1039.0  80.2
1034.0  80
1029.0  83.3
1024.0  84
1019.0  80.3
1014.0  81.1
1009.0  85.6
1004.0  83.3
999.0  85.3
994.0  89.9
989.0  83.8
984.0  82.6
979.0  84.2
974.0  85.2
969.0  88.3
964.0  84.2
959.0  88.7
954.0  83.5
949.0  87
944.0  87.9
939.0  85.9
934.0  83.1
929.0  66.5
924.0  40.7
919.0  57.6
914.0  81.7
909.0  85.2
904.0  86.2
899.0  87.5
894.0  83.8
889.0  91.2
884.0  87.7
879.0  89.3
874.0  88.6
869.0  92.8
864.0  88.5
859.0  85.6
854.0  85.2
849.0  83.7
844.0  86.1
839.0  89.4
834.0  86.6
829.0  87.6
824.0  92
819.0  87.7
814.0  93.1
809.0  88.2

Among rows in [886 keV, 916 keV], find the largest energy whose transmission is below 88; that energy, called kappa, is 914.0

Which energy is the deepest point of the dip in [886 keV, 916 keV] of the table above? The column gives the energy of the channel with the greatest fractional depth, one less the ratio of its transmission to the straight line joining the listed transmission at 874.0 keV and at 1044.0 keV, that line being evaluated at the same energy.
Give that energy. 914.0 keV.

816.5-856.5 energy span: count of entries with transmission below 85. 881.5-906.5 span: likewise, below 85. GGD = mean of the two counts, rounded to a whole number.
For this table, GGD 1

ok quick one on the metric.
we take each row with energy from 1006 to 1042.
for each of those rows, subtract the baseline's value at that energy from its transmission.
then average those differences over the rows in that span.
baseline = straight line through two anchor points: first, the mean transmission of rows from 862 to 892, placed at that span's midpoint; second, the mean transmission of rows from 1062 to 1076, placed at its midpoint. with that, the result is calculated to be 15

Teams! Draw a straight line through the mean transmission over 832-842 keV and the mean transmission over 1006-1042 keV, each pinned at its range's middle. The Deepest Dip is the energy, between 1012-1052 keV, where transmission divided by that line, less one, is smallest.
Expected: 1049.0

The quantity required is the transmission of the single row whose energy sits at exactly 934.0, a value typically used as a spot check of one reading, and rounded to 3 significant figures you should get 83.1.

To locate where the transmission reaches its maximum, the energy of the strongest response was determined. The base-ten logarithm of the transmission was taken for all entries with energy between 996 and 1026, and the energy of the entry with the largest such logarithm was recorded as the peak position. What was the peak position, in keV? 1009.0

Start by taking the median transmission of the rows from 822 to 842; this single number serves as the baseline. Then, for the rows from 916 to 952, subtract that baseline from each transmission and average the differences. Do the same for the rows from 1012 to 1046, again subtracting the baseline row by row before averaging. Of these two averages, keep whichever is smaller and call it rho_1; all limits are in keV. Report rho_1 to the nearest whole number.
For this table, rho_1 -16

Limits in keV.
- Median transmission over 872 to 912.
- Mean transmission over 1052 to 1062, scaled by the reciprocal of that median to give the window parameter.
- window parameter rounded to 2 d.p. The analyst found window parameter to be 0.58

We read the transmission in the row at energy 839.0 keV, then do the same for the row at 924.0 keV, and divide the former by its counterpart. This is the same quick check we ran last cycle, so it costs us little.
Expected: 2.20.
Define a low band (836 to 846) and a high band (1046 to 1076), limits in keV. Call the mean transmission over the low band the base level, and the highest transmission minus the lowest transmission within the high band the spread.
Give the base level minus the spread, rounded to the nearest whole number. 68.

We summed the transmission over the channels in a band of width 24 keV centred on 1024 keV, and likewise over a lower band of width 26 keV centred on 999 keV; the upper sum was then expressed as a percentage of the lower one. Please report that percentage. 96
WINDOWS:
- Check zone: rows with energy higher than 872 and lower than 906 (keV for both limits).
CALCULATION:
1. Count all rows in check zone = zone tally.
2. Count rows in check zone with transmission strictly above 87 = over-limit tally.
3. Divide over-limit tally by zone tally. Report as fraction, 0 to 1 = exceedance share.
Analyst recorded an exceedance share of 0.7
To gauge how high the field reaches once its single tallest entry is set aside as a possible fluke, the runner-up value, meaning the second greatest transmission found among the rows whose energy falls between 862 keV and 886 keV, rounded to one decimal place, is 89.3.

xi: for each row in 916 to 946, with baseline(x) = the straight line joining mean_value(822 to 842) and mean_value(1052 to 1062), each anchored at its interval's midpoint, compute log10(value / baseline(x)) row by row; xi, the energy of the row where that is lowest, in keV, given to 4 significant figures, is 924.0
